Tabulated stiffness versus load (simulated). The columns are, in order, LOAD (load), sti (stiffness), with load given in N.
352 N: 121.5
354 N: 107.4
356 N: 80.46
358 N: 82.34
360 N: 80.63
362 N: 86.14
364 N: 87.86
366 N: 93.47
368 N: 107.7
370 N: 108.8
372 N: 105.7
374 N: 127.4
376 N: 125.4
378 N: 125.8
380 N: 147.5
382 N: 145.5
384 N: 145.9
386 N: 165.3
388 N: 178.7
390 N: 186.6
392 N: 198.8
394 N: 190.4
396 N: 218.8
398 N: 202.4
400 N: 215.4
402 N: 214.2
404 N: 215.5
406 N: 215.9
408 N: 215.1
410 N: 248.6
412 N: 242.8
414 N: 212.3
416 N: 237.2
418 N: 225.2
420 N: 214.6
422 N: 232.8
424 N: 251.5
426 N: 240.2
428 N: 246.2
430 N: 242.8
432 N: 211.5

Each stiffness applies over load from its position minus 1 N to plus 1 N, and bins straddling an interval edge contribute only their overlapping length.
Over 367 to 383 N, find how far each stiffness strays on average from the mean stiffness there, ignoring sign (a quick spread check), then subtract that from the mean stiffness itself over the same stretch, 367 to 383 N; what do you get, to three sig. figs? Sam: 112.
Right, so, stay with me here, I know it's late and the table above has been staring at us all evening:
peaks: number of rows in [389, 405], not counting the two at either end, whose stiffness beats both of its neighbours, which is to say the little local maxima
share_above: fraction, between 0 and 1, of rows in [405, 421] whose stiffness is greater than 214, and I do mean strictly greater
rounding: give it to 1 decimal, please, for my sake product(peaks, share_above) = 2.6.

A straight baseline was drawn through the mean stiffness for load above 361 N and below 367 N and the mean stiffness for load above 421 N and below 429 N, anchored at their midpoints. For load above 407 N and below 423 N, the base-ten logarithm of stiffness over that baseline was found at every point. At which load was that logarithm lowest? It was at 420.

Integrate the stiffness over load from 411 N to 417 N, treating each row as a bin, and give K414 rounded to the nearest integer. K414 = 1385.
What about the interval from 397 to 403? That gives 1264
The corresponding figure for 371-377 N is 717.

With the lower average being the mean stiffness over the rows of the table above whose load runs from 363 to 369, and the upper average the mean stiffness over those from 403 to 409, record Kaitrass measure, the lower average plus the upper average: 312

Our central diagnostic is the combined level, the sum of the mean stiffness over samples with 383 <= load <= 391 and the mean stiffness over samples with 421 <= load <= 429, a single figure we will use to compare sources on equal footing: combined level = 412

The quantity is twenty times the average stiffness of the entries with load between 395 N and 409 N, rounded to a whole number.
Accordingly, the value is 4278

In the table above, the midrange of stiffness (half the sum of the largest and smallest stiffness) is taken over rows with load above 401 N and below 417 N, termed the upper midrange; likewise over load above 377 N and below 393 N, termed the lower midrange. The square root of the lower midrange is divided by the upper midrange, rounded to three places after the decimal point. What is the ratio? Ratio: 0.055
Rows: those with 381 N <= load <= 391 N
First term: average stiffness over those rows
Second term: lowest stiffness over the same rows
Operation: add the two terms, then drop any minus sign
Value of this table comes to 310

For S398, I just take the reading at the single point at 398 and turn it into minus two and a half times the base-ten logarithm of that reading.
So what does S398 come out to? -5.8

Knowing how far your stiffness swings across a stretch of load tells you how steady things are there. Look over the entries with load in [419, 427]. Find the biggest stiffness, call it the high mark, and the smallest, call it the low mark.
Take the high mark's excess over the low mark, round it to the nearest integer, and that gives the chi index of 37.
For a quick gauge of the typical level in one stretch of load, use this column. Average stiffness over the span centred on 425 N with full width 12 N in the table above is 238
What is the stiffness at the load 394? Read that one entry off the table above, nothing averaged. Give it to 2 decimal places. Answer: 190.40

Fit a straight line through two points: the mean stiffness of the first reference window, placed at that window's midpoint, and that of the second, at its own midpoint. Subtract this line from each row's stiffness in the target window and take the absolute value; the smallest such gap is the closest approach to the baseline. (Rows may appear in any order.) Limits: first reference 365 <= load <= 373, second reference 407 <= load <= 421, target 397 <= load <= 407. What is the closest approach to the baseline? 10.0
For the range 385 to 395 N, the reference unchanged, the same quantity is 14.5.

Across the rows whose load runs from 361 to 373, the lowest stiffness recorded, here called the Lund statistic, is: 86.14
